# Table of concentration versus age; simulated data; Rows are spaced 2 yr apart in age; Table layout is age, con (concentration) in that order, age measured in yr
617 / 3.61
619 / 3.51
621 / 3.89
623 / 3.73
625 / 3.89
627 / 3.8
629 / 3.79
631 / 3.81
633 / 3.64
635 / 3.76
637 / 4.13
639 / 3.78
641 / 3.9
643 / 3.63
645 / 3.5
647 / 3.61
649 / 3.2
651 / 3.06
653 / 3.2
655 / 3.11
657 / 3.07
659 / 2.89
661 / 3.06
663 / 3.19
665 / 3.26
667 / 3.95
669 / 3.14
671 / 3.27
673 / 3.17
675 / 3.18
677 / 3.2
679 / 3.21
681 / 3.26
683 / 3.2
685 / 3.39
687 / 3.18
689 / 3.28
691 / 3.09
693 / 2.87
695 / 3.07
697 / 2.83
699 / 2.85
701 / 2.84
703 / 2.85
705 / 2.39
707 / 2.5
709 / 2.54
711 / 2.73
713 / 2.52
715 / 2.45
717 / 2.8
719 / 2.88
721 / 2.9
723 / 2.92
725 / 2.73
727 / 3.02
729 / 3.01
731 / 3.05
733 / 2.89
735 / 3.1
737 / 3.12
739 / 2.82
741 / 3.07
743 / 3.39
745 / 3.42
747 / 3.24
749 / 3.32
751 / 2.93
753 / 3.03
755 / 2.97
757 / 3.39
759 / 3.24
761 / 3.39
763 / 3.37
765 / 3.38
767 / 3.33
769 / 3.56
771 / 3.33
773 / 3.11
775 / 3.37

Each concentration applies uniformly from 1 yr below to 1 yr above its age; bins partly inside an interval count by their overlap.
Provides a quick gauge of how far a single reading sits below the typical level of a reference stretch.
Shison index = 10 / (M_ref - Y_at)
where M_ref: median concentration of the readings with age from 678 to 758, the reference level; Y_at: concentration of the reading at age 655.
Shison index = -83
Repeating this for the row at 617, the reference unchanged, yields -16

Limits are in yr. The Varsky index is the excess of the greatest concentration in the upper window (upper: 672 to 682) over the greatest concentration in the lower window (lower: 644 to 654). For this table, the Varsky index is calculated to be -0.35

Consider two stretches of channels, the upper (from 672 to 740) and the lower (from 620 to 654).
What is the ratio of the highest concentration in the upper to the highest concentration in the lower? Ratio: 0.82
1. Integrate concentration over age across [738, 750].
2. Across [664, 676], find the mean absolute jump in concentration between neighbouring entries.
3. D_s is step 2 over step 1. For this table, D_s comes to 0.0090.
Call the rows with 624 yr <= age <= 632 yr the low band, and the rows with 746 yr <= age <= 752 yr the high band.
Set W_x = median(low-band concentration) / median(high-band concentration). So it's 1.17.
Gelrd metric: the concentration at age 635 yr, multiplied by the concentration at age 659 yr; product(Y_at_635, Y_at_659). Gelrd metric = 10.9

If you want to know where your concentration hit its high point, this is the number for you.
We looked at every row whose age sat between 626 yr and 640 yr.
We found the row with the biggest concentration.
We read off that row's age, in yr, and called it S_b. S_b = 637 yr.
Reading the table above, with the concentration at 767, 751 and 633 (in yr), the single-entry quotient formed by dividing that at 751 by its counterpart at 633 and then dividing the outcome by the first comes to 0.242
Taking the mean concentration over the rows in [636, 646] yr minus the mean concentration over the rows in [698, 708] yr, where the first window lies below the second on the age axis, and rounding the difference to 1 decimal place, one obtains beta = 1.1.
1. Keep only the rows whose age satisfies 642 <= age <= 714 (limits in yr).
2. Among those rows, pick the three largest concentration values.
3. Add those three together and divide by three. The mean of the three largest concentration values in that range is 3.7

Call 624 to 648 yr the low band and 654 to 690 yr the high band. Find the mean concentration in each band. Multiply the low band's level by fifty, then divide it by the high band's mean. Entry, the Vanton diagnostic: 58.5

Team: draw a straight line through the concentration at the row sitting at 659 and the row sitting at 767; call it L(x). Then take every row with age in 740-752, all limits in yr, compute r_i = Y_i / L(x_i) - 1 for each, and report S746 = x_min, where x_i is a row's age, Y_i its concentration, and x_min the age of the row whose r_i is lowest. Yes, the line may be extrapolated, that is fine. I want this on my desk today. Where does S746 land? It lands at 751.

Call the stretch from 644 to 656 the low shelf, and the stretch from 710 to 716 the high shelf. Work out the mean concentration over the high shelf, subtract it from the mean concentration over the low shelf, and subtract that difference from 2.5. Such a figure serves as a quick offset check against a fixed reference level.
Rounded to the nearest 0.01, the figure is 1.79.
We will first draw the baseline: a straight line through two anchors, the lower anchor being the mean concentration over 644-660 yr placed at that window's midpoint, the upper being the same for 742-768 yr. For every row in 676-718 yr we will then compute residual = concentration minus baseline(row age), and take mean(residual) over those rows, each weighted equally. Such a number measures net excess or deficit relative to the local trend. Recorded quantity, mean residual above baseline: -0.3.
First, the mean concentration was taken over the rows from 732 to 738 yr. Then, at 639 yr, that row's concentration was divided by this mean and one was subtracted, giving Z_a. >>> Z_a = 0.24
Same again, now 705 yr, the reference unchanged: -0.21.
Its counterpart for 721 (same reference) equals -0.05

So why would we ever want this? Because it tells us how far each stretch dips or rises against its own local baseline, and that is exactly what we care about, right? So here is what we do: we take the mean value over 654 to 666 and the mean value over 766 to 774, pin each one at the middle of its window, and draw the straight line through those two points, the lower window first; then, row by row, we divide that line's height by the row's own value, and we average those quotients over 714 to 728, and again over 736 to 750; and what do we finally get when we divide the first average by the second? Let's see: 1.12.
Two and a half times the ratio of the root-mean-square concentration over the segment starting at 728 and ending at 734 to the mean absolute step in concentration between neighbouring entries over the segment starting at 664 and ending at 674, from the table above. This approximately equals 17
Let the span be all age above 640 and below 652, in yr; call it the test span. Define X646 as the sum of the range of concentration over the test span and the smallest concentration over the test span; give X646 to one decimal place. 3.9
